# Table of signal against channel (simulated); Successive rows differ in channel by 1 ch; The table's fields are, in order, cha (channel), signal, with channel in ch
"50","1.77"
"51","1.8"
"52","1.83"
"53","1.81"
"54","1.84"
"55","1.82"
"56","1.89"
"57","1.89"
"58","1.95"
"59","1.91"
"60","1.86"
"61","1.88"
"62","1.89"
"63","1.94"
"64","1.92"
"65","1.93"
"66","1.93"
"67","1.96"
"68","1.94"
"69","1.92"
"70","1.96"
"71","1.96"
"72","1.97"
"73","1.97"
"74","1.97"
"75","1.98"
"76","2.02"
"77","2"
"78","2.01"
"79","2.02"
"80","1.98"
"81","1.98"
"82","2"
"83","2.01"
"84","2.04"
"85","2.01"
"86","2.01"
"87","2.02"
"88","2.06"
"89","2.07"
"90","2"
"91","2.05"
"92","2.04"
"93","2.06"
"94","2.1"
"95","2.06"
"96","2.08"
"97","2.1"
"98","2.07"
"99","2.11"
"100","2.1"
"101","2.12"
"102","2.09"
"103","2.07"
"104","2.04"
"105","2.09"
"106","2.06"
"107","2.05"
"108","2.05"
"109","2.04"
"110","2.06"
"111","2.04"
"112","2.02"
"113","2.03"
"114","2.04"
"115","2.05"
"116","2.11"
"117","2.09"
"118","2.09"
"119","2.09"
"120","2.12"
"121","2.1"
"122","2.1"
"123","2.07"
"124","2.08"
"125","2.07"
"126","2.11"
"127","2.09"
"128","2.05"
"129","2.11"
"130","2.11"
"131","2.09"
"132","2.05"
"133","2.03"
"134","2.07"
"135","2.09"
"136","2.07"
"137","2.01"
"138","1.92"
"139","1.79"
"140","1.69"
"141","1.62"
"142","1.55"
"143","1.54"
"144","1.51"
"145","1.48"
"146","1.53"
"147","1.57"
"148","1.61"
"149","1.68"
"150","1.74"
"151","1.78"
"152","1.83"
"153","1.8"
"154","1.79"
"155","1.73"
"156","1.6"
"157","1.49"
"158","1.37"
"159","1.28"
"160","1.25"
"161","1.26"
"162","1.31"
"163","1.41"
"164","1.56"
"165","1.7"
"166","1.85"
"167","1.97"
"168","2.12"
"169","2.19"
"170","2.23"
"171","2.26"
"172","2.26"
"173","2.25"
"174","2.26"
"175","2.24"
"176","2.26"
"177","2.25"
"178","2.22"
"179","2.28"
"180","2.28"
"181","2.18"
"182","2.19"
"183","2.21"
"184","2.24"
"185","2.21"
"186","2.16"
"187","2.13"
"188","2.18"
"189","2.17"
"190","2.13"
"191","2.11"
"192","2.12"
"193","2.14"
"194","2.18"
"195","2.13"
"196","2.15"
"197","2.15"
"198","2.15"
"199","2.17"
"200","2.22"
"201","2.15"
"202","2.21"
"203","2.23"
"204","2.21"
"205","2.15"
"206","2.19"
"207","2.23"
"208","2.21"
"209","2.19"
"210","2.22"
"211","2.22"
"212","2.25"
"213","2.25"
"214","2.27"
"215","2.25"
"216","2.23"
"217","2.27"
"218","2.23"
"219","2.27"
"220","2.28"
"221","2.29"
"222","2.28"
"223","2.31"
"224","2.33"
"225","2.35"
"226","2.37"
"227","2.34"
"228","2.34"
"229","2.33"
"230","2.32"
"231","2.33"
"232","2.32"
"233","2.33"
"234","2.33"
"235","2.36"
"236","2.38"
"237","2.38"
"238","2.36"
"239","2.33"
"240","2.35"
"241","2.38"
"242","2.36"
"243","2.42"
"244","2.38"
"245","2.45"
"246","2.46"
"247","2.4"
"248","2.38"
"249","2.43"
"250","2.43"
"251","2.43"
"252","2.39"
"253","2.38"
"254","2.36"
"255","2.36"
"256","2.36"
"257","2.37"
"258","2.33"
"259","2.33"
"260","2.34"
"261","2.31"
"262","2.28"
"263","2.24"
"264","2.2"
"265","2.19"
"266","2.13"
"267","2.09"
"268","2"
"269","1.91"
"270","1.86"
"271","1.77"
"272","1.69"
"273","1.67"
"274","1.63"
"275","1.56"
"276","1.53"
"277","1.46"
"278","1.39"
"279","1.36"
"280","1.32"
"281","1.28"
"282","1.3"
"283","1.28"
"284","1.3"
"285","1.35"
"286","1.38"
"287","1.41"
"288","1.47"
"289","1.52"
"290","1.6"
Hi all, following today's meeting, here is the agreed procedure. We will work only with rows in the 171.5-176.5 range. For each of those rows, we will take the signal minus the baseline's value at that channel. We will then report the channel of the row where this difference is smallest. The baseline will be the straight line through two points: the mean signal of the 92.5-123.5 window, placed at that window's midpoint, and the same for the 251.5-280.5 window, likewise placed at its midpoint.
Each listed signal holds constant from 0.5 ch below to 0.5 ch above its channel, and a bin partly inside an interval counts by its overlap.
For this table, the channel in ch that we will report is 175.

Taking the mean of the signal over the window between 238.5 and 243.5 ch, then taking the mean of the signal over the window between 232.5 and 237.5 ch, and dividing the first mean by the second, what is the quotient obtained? 1.01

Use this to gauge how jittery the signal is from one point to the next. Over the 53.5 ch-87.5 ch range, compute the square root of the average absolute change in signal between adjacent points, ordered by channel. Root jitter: 0.146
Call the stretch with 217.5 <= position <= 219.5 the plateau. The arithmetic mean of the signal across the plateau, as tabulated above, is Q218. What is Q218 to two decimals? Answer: 2.25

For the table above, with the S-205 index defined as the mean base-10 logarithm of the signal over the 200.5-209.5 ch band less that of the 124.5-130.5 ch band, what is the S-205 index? 0.02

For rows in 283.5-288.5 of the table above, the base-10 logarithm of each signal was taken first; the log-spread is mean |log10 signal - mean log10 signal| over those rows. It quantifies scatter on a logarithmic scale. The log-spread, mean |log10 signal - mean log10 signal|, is 0.0145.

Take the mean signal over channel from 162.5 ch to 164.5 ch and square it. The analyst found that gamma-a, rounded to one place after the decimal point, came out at 2.2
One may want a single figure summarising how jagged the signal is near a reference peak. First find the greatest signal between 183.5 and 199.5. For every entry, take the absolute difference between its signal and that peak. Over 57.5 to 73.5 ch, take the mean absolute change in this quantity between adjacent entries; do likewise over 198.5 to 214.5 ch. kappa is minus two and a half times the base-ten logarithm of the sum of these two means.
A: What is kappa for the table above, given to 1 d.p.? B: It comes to 3.2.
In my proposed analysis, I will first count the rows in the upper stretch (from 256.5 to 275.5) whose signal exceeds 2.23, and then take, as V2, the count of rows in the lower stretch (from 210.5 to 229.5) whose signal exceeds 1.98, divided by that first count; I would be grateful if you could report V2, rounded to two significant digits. 2.7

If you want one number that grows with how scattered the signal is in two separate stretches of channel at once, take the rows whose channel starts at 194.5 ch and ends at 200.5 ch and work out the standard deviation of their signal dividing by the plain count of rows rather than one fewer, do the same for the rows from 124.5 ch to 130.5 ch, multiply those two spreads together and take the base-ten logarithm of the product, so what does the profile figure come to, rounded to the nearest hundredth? -3.18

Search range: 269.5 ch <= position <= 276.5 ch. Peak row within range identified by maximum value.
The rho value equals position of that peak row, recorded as 270 ch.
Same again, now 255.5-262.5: 257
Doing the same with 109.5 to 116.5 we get 116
